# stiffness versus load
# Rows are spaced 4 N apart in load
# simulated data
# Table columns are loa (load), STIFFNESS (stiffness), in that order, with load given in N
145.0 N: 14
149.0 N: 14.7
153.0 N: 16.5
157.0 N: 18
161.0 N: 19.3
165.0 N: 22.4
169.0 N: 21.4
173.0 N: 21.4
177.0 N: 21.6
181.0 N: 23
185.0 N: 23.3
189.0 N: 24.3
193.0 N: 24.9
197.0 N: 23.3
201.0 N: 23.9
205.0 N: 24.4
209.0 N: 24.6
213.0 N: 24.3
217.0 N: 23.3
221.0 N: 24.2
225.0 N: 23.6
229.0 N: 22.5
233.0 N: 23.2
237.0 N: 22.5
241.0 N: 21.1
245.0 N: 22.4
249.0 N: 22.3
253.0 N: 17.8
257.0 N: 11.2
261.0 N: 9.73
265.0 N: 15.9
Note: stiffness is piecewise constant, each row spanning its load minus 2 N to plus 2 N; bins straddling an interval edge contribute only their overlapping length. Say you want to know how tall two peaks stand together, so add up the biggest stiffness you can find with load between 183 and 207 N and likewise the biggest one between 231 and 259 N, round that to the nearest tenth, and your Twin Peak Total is 48.1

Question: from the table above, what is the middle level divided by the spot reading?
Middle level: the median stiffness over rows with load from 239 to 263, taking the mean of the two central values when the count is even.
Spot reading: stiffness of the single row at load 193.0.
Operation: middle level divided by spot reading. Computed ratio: 0.78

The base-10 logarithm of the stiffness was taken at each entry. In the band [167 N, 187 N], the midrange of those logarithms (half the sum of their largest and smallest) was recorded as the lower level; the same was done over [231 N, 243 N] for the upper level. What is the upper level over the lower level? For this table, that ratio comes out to 1.00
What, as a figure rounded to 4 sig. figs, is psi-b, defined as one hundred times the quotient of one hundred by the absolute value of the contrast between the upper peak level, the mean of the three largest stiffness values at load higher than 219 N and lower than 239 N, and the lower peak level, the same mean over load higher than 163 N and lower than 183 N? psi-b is 7500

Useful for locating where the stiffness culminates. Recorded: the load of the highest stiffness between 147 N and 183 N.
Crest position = 181.0 N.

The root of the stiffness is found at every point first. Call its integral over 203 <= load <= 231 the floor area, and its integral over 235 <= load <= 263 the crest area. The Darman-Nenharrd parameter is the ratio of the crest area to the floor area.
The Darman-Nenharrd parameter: 0.86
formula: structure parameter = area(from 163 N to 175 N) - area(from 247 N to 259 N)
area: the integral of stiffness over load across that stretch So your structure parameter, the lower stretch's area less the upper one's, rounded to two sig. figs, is 56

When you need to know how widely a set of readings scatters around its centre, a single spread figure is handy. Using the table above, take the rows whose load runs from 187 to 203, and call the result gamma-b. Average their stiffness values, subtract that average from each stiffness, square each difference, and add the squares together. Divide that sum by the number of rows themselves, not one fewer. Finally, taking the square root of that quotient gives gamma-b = 0.6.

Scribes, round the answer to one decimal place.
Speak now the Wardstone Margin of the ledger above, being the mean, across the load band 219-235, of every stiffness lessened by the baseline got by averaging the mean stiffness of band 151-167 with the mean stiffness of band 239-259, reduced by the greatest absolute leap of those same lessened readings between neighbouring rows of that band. 3.3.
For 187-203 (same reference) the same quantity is 3.5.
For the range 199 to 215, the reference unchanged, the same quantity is 4.8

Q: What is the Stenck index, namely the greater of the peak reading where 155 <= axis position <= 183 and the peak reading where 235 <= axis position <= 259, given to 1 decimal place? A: 23.0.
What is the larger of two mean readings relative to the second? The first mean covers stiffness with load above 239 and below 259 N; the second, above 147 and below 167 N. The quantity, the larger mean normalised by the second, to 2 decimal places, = 1.04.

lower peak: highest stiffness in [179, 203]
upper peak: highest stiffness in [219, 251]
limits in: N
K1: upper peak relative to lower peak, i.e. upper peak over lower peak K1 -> 0.97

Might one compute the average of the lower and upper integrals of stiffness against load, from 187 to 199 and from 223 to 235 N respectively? 284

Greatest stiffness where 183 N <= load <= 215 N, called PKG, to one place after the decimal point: 24.9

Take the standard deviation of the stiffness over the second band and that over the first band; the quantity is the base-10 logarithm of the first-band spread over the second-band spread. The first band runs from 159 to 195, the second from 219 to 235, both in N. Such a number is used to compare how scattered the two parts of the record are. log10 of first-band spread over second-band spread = 0.4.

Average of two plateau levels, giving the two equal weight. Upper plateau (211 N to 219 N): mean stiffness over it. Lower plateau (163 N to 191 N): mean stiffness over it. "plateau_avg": 23.1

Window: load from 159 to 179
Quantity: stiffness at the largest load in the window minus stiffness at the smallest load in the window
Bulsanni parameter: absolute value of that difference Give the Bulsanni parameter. 2.3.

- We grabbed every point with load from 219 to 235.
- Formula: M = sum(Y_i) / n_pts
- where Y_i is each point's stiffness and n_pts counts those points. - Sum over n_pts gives 23.4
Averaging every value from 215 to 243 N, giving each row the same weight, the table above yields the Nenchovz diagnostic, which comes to 22.9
